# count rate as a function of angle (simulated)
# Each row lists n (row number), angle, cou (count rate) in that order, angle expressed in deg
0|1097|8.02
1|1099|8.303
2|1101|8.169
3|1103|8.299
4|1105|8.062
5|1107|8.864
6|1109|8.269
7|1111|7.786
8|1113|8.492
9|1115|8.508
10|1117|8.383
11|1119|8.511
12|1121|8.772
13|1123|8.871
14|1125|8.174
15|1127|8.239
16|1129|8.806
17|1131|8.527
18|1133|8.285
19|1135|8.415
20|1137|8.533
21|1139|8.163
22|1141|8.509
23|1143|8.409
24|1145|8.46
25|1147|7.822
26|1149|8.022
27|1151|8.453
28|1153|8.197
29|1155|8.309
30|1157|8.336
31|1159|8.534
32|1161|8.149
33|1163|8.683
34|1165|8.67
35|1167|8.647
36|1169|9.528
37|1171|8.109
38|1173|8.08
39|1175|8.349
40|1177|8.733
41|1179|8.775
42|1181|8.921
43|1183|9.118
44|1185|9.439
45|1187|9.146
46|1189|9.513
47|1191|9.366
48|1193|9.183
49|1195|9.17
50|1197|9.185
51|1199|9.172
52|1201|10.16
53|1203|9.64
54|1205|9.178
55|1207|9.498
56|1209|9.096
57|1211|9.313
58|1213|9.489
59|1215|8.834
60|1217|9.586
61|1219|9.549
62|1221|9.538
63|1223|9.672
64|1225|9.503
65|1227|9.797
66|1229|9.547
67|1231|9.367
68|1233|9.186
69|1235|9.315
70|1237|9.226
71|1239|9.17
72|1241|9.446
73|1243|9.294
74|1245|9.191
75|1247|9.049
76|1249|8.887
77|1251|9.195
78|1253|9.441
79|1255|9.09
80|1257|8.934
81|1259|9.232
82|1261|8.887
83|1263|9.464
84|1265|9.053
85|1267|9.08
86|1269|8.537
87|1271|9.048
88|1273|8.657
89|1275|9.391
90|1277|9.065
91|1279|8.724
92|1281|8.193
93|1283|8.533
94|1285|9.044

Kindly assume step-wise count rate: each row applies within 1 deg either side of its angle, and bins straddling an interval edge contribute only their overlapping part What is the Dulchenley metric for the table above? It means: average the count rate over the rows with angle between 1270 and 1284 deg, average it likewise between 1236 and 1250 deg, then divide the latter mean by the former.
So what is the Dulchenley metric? 1.043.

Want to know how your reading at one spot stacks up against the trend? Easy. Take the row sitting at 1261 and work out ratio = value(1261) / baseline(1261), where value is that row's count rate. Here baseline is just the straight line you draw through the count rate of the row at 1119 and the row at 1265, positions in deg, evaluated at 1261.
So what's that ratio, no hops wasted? 0.983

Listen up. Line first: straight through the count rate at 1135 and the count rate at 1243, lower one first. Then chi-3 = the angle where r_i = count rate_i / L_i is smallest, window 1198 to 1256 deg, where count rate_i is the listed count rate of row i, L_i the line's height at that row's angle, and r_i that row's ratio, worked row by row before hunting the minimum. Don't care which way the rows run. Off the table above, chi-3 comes 1249 deg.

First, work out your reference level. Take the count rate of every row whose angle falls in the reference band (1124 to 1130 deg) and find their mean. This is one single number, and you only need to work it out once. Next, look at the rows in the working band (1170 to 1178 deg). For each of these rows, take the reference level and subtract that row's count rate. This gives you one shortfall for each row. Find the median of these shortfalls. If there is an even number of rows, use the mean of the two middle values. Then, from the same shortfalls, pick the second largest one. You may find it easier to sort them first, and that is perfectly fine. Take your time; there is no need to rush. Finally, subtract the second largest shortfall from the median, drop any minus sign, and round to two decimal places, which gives 0.12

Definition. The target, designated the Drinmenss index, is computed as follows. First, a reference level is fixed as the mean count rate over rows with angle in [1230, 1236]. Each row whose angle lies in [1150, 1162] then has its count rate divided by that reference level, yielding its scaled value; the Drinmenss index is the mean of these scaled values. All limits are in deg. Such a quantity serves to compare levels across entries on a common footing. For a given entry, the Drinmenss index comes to 0.90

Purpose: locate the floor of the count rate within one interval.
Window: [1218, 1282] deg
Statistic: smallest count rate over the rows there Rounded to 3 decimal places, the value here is 8.193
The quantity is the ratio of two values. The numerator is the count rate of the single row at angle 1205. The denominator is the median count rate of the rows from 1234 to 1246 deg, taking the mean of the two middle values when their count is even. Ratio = 0.99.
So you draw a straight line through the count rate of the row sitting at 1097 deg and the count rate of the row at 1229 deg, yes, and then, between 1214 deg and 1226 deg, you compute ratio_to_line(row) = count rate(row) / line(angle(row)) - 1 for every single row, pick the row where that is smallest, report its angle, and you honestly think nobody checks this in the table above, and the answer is 1215 deg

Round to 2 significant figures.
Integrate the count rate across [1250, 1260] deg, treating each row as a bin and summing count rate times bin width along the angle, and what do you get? 92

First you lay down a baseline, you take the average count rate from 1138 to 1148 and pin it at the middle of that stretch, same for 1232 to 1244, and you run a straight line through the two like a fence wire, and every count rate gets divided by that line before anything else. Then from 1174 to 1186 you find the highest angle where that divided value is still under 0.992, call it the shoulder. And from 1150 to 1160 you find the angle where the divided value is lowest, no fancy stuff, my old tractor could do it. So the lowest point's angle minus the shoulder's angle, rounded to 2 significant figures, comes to -22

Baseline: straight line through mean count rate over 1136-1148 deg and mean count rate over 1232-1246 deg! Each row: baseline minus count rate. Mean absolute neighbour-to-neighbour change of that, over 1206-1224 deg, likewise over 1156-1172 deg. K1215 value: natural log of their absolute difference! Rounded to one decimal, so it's -1.6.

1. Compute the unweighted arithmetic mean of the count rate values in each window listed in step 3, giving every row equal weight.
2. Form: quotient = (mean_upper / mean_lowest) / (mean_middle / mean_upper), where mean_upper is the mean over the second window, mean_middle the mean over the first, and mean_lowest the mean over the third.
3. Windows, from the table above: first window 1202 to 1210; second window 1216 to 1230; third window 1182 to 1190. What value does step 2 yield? 1.06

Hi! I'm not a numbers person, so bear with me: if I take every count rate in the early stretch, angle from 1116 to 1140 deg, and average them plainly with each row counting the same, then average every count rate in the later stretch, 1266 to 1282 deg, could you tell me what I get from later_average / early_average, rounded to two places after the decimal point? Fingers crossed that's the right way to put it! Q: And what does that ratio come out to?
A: 1.04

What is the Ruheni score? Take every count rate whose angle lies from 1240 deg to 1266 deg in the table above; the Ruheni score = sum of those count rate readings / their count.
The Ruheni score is 9.2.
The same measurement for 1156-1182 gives 8.6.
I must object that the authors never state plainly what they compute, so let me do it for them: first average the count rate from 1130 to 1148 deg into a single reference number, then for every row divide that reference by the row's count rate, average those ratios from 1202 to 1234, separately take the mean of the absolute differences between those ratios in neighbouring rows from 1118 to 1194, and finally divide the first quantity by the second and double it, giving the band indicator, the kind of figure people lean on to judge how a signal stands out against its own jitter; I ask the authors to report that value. 54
